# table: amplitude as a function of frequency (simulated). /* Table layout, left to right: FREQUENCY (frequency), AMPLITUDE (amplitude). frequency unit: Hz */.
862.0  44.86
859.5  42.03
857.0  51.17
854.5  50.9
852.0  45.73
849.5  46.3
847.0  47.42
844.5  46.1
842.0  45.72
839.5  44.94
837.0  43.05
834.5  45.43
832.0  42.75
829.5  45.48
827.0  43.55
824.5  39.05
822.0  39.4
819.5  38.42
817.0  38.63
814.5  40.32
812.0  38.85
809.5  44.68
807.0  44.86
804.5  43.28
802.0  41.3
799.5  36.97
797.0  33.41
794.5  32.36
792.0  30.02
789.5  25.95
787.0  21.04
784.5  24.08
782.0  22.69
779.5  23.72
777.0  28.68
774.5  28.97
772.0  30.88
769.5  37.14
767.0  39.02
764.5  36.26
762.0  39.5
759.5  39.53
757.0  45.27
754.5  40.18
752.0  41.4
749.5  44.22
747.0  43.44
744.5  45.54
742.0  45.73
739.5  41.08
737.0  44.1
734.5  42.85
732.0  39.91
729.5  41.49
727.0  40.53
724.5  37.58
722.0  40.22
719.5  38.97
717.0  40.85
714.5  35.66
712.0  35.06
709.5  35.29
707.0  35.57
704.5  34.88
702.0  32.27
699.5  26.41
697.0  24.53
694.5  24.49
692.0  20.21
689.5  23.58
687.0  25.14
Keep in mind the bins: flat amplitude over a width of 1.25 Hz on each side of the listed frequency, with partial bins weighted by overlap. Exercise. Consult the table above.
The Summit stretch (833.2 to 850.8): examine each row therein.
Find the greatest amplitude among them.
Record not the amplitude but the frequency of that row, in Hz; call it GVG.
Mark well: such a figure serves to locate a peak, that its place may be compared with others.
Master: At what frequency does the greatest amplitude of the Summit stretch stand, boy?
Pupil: 847.0 Hz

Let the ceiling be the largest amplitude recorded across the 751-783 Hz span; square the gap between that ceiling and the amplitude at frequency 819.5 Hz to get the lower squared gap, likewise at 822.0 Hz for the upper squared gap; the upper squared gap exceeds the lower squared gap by -12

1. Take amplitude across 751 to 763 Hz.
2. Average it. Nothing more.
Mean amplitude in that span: 41.2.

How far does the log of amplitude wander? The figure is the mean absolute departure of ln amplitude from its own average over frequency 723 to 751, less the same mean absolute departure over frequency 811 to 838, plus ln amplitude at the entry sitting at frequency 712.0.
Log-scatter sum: 3.55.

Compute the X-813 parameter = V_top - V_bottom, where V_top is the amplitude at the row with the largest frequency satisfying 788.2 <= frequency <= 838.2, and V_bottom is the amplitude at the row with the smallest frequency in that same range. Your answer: 17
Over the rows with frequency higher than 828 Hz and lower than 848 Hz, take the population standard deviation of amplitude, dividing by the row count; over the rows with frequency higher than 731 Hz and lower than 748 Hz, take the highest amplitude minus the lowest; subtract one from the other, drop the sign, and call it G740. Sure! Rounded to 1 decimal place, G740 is 4.4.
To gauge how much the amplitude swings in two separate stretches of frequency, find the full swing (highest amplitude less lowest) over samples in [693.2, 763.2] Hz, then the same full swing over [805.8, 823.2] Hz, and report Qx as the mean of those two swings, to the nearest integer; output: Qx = 14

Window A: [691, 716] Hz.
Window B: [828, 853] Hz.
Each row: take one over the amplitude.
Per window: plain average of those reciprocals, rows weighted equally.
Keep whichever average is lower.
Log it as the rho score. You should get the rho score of 0.0221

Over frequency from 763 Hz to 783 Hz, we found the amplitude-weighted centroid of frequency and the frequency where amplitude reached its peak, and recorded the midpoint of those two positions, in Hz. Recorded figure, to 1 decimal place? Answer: 769.6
